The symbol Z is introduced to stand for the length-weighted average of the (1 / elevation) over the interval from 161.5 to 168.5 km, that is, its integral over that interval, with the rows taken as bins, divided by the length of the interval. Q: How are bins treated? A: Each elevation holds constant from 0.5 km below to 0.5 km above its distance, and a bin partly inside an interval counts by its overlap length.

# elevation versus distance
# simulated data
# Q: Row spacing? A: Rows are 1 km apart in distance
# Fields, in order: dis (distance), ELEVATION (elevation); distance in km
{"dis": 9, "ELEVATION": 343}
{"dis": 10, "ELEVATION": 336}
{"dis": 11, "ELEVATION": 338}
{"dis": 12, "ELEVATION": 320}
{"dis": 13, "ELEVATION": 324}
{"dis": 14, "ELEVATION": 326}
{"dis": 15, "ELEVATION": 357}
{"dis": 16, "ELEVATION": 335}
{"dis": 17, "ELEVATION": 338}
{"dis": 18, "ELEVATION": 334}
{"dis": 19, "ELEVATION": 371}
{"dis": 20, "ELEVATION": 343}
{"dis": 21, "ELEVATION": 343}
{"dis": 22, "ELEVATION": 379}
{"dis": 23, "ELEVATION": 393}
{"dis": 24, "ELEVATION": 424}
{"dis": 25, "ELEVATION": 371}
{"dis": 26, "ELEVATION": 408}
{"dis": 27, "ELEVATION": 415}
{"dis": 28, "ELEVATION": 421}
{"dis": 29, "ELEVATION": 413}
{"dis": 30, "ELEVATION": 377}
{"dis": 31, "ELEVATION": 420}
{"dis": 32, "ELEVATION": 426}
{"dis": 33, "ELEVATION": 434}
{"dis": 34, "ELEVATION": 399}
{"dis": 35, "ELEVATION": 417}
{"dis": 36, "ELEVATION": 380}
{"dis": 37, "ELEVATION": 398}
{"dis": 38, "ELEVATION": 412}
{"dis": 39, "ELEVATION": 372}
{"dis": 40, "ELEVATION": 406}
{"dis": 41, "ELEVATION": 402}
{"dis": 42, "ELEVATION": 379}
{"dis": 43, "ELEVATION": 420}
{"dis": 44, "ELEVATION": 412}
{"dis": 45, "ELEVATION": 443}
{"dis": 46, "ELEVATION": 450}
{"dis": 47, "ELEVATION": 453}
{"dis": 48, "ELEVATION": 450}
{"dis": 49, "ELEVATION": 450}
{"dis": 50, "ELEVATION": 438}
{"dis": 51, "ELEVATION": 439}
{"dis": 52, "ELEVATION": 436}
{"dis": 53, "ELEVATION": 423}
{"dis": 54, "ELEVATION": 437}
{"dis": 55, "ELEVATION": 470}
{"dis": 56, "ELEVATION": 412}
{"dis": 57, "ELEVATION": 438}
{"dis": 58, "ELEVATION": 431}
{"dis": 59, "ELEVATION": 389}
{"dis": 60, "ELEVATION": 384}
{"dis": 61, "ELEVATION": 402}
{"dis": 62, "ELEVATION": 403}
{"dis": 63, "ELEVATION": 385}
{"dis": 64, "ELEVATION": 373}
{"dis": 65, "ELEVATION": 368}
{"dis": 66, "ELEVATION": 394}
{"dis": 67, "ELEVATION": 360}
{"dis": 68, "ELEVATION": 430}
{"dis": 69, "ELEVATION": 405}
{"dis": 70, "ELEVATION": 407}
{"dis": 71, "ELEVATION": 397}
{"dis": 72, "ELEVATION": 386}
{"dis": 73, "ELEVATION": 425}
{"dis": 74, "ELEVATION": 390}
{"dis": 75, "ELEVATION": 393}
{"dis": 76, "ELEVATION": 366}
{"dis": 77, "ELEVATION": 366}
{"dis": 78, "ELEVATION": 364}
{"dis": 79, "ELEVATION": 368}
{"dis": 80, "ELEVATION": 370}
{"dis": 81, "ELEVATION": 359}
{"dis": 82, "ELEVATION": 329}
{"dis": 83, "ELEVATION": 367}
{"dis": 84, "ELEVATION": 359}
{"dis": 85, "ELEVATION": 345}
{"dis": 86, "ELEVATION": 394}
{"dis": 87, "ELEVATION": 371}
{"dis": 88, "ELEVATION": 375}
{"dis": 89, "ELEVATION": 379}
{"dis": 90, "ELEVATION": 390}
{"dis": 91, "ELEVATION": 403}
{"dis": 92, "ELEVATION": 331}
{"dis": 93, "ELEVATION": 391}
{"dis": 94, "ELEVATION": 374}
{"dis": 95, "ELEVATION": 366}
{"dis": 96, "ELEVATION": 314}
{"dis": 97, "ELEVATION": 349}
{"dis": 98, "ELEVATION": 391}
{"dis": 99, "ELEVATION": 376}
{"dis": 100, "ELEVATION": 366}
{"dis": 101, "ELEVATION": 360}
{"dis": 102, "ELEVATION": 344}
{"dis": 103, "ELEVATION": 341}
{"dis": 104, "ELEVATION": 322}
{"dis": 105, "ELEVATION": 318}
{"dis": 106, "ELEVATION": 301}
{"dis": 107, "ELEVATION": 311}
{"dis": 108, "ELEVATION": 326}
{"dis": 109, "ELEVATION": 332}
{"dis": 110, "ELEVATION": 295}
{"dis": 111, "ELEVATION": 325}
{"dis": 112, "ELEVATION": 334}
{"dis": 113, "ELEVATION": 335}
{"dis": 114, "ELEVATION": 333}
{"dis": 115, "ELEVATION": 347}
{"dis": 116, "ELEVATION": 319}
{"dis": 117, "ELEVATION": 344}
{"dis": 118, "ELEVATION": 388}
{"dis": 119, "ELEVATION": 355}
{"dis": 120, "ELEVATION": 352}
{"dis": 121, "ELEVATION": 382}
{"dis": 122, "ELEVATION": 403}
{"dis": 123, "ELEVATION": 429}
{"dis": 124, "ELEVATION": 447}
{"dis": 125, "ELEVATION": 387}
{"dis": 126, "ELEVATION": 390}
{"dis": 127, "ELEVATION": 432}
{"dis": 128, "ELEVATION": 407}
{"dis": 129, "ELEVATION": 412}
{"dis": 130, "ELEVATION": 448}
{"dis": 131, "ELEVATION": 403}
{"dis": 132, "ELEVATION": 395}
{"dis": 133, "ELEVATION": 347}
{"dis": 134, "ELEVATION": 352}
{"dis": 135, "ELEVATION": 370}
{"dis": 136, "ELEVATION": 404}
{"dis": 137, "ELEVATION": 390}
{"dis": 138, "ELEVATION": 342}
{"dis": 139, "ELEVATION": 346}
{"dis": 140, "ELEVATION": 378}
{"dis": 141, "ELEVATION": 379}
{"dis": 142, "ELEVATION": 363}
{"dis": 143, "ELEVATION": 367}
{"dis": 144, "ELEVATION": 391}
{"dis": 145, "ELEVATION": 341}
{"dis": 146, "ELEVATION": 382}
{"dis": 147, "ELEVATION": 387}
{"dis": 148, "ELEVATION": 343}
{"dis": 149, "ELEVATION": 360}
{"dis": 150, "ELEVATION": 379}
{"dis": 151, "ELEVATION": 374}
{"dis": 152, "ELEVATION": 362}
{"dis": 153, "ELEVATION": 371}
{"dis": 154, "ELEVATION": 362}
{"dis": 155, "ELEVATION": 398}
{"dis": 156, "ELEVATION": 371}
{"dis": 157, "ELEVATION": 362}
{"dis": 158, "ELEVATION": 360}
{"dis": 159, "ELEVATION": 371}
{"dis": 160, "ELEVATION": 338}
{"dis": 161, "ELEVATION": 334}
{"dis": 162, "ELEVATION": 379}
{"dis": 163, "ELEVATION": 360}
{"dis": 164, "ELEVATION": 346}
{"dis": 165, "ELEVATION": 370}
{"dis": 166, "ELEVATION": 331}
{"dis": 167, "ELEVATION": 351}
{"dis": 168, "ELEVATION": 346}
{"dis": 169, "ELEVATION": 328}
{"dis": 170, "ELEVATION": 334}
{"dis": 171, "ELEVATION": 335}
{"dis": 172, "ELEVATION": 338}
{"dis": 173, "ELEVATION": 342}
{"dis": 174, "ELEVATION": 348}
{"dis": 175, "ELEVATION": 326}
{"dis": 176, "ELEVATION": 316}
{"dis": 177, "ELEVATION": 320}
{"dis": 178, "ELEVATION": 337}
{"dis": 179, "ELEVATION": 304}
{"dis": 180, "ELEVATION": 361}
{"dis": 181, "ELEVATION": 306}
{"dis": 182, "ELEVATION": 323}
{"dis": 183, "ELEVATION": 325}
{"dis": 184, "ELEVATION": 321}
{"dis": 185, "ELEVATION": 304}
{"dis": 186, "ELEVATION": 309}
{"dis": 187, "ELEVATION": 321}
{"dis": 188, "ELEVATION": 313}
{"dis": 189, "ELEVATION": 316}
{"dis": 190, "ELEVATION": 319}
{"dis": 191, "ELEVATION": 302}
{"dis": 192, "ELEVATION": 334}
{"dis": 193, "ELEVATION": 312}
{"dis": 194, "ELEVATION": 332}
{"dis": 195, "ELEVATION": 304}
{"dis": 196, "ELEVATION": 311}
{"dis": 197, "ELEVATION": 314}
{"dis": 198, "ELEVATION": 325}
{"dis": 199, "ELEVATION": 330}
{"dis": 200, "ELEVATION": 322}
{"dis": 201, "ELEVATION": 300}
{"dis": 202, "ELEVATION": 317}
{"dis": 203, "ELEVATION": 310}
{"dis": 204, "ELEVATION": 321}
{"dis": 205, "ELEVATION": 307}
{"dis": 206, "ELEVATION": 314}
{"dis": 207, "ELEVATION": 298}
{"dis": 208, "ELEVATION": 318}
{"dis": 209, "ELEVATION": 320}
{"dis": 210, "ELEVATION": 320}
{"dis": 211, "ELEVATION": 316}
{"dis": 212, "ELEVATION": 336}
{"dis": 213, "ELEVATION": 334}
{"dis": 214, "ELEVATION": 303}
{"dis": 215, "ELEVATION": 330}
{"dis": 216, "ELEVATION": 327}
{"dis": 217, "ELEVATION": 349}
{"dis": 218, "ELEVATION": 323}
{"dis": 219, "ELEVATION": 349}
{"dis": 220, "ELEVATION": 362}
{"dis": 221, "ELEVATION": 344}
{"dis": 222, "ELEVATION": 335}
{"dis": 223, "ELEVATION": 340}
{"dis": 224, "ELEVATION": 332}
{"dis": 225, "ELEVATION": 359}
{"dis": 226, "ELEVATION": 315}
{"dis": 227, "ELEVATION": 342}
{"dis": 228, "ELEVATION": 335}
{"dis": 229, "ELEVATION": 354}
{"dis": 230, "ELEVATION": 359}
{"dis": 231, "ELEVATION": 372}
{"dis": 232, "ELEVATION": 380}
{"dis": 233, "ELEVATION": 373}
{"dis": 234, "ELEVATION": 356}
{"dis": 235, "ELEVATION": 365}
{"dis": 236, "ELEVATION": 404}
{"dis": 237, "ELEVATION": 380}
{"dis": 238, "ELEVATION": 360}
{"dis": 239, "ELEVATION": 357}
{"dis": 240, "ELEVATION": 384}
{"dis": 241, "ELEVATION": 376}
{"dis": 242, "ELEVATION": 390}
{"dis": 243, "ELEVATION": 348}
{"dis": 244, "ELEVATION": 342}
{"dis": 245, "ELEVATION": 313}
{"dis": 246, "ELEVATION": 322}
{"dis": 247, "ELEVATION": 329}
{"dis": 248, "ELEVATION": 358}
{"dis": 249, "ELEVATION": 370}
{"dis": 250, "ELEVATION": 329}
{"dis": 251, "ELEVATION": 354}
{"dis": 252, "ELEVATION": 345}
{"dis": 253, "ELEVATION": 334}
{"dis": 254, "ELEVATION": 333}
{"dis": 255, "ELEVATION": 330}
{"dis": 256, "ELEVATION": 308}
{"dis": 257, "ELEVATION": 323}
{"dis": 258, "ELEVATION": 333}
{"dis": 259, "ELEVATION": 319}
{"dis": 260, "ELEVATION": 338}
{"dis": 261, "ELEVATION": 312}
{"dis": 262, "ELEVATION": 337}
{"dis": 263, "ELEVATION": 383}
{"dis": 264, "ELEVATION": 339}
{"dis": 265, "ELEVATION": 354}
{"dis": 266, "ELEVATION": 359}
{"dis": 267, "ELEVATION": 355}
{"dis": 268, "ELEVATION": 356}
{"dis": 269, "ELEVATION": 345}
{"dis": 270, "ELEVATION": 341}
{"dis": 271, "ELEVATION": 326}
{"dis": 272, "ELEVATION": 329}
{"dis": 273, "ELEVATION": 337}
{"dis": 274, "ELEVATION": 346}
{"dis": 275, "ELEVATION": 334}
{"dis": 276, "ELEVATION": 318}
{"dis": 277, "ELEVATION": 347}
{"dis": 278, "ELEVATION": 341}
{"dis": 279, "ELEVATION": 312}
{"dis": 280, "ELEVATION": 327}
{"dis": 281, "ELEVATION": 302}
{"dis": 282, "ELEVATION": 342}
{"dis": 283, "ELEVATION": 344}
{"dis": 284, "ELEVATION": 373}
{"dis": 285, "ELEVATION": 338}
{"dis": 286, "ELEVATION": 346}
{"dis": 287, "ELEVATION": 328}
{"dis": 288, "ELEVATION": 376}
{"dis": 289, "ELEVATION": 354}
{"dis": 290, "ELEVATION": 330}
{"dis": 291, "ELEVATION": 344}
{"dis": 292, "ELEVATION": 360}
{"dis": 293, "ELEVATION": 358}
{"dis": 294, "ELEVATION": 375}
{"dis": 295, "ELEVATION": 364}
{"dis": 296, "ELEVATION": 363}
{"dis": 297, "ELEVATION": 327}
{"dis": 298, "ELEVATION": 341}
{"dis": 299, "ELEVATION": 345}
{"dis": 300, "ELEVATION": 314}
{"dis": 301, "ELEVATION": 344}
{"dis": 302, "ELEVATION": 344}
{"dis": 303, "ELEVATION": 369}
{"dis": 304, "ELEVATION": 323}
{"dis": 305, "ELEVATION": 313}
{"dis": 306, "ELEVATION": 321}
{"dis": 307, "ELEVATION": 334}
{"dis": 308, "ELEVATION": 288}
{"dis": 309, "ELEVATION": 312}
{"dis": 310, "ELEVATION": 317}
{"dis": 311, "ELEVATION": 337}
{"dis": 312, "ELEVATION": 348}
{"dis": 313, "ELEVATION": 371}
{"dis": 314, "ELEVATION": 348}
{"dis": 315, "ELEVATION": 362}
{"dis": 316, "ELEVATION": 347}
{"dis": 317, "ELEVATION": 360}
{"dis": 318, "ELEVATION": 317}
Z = 0.0028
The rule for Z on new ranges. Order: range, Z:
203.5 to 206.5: 0.0032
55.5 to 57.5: 0.0024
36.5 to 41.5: 0.0025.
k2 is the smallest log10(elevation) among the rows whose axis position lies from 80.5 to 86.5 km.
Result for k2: 2.52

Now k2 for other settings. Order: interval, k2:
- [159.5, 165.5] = 2.52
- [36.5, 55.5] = 2.57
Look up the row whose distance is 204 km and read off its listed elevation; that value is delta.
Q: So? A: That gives 321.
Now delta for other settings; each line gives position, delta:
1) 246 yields 322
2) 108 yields 326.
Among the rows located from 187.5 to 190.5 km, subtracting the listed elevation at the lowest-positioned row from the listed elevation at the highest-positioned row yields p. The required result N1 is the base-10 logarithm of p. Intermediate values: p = 6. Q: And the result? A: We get 0.8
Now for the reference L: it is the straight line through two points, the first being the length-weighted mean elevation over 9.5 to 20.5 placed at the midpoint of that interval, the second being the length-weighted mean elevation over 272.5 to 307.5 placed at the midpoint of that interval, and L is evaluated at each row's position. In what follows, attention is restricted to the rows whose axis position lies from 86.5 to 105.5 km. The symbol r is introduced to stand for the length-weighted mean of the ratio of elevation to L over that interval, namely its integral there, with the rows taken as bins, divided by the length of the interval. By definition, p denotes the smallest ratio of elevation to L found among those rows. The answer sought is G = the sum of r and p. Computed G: 1.99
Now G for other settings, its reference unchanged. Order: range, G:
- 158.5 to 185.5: 1.89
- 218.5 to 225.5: 1.99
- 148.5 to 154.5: 2.14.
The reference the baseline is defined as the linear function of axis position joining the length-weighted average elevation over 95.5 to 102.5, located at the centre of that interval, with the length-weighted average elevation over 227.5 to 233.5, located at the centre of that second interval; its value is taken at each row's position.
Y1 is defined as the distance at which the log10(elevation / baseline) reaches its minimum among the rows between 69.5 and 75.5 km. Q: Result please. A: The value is 72 km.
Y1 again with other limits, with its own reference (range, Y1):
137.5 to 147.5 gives 145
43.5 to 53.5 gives 44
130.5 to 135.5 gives 133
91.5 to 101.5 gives 96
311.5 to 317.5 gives 316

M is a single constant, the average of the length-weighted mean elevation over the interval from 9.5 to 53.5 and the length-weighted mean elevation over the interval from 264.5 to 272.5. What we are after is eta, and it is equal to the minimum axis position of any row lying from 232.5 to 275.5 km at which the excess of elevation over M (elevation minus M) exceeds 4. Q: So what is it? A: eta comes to 236 km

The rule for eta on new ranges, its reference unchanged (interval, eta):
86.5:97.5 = 88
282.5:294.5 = 288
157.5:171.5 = 162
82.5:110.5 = 86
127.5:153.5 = 128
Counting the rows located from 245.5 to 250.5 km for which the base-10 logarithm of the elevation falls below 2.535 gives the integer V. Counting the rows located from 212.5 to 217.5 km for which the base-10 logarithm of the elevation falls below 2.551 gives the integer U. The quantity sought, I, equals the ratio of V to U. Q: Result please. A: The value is 0.6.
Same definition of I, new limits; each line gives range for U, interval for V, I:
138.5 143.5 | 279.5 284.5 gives 3.0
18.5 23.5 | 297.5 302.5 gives 1.0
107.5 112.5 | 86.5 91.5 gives 0.0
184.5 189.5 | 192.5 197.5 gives 1.0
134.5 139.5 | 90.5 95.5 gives 0.5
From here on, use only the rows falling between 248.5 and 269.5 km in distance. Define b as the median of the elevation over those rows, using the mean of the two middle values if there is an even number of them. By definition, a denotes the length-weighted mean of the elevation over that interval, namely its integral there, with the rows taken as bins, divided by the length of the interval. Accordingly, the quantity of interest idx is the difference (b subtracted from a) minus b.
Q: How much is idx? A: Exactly -335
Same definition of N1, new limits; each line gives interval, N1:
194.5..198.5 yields 1.3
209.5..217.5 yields 1.5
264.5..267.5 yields 0.0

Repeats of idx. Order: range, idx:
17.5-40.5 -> -404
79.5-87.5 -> -364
